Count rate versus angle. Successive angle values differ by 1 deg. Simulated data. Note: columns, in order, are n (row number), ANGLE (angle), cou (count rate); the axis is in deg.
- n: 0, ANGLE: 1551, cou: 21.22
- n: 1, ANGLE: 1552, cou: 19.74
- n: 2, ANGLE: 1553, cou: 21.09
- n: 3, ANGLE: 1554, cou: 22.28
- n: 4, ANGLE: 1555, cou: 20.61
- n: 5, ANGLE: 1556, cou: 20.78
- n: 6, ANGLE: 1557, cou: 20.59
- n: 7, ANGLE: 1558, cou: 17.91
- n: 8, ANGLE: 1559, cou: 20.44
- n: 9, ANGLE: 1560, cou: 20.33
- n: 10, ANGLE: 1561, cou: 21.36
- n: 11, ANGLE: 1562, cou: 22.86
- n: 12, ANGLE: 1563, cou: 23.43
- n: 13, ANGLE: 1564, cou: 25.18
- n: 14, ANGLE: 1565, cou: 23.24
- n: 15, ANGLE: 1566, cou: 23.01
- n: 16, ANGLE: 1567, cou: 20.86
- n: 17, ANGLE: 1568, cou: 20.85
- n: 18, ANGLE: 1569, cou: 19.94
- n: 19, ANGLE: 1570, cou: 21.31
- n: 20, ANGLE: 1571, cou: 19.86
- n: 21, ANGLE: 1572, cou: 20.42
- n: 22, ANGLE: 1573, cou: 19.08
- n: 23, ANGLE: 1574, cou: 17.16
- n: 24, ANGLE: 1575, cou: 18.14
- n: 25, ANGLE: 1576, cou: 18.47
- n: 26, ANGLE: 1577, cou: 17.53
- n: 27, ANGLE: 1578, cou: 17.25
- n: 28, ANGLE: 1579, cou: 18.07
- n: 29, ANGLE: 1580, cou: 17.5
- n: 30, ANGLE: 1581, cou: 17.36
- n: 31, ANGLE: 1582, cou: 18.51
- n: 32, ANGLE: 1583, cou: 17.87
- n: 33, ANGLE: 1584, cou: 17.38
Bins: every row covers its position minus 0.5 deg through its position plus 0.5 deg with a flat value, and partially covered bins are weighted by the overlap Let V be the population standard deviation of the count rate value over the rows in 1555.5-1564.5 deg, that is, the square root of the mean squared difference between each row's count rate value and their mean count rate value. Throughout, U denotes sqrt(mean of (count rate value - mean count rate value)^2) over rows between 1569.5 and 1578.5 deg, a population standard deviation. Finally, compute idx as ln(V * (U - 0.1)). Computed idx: 0.9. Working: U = 1.4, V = 2.0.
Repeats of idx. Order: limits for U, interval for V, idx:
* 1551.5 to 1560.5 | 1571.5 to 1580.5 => 0.0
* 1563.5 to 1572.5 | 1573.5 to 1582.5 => -0.2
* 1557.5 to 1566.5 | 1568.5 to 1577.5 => 0.9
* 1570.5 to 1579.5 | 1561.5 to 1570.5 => 0.4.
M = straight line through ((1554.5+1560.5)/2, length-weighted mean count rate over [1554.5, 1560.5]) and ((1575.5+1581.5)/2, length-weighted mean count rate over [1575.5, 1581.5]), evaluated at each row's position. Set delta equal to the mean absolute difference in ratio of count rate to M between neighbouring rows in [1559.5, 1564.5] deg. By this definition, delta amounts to 0.069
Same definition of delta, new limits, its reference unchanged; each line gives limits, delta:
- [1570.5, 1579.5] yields 0.049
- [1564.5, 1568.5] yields 0.039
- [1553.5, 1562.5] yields 0.062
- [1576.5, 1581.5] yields 0.022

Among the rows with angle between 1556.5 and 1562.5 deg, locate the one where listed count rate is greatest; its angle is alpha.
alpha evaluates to 1562 deg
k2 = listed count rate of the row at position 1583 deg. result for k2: 17.87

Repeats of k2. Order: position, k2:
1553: 21.09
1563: 23.43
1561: 21.36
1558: 17.91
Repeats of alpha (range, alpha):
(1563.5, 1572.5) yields 1564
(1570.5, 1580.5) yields 1572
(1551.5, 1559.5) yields 1554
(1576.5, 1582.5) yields 1582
